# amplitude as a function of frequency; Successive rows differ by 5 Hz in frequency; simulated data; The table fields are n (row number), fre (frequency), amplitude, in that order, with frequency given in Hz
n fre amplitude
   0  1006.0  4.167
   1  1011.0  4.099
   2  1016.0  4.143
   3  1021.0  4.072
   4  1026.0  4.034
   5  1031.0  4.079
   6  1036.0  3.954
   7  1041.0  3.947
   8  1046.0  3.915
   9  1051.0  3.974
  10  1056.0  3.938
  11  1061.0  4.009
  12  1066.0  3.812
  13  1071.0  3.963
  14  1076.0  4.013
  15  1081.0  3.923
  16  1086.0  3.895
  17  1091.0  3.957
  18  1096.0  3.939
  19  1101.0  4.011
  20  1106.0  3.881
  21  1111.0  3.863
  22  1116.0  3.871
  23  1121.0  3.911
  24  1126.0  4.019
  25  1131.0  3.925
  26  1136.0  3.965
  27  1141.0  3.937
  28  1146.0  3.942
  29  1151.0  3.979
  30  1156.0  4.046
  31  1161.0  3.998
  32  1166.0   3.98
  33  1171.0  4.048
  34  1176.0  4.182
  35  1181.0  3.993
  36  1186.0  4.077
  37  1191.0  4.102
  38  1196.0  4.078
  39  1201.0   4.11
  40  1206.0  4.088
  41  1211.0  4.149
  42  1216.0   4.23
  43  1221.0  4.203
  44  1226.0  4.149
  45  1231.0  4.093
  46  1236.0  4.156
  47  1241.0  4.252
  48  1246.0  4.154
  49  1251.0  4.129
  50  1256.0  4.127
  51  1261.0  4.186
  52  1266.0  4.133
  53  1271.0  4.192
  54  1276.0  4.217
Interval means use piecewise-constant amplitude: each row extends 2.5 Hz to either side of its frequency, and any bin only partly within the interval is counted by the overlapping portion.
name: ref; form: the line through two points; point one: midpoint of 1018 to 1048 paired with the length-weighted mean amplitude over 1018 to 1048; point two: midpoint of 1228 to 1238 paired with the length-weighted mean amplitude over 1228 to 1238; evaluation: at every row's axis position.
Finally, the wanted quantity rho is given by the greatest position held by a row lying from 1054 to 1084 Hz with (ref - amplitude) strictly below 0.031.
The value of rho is 1076.0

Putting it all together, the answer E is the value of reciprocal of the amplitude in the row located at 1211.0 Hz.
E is 0.241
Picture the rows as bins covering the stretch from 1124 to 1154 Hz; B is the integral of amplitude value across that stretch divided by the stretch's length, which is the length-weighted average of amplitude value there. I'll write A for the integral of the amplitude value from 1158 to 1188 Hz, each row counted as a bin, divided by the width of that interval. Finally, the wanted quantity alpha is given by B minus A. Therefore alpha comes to -0.08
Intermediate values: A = 4.05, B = 3.96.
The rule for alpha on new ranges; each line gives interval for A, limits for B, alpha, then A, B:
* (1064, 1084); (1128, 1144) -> 0.01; 3.93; 3.94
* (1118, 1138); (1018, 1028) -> 0.11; 3.95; 4.06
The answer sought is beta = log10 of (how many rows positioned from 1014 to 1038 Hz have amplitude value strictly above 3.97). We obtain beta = 0.60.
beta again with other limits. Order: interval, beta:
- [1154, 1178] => 0.70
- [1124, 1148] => 0.00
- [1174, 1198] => 0.70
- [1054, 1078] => 0.30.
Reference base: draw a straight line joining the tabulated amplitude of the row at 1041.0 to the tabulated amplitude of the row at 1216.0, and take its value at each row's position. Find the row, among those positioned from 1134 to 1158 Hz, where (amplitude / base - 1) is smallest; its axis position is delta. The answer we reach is 1146.0 Hz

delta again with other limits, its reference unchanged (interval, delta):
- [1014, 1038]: 1036.0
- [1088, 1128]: 1111.0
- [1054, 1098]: 1066.0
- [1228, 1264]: 1256.0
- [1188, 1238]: 1231.0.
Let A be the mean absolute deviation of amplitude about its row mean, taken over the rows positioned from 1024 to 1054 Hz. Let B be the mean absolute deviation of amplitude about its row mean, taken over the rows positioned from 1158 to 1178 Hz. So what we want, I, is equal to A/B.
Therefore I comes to 0.7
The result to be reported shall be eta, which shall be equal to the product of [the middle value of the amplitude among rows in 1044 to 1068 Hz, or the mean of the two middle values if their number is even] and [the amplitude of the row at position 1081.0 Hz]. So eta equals 15.4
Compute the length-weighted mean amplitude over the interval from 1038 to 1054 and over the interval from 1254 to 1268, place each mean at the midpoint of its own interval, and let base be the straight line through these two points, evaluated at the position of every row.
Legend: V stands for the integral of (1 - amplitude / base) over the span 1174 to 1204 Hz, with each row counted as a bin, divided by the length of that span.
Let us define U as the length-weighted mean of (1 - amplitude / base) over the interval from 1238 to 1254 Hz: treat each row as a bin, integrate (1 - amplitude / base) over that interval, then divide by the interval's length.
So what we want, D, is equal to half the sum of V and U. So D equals -0.006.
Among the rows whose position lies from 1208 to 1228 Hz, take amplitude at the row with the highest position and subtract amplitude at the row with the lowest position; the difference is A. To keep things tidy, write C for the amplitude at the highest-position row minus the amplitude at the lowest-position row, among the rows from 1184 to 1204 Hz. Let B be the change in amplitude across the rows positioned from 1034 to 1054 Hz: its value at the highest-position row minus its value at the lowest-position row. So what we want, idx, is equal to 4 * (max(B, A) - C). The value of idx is -0.05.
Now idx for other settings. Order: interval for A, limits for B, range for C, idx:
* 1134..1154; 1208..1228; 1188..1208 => 0.11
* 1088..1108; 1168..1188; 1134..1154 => 0.06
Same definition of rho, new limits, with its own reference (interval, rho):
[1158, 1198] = 1196.0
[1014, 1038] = 1031.0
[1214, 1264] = 1261.0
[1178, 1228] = 1226.0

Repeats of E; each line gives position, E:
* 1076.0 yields 0.249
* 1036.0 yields 0.253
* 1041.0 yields 0.253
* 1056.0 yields 0.254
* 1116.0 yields 0.258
